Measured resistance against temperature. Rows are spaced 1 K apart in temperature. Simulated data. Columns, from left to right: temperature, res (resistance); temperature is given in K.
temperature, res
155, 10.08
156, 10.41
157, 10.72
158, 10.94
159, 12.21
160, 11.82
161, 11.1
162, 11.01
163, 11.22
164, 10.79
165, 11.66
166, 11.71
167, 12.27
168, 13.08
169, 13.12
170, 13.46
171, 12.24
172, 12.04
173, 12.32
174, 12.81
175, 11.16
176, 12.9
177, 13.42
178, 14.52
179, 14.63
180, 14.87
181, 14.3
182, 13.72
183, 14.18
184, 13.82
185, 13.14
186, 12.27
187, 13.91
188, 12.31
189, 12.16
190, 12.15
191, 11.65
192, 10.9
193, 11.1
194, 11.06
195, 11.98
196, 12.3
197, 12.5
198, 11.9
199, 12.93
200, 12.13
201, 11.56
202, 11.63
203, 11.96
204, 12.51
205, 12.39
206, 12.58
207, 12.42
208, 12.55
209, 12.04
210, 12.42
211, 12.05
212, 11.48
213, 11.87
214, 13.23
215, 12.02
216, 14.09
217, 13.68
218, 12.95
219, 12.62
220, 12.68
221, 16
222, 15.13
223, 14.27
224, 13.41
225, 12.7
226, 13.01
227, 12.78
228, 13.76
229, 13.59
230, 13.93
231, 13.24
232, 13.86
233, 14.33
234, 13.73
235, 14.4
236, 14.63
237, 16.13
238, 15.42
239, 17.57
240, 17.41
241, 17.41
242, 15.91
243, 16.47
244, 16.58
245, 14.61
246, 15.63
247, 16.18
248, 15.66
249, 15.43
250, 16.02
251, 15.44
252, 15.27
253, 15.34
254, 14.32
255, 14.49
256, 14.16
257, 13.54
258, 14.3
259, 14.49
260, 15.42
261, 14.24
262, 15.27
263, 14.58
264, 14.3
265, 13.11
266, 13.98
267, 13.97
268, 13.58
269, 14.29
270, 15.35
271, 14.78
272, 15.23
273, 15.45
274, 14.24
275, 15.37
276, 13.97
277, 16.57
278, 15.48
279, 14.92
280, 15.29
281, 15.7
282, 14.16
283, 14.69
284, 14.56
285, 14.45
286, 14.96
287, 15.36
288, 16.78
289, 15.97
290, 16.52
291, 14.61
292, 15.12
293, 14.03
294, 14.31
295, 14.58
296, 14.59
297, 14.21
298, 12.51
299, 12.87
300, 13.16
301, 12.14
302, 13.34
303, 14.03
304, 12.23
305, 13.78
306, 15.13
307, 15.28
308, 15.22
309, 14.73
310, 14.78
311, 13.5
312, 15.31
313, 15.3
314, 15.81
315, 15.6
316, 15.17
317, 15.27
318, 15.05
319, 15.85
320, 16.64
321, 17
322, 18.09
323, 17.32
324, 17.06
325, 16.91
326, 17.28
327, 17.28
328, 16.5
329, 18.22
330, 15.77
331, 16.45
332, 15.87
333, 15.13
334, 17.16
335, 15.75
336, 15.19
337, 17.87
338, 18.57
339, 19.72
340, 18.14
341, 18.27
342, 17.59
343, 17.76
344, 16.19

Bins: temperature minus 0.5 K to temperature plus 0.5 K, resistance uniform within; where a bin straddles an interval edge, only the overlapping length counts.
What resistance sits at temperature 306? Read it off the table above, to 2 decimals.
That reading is 15.13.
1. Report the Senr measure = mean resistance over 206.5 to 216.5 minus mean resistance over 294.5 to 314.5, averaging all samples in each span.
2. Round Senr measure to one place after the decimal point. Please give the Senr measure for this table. -1.7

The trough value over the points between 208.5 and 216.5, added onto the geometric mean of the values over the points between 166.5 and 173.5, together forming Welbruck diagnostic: 24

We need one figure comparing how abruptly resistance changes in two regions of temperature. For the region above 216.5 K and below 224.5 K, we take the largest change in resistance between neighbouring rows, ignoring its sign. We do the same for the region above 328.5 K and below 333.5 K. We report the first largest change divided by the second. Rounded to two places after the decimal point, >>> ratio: 1.36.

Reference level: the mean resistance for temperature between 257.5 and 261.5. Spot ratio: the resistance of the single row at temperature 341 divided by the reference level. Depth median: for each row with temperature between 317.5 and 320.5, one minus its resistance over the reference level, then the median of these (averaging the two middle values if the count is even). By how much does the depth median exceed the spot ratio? -1.33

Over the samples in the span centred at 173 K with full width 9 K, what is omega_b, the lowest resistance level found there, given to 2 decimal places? 11.16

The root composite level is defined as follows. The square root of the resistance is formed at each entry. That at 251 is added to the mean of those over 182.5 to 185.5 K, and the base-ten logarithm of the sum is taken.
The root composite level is 0.883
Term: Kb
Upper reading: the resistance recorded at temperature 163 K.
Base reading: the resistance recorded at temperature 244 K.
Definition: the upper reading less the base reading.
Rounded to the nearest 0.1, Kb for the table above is -5.4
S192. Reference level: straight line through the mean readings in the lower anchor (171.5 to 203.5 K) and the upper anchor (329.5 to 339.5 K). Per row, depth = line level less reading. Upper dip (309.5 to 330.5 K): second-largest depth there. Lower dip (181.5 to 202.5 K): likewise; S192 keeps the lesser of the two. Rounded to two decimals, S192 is 1.28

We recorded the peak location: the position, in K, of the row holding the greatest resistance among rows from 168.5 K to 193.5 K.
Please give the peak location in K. 180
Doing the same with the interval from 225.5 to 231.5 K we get 230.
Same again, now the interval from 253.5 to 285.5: 277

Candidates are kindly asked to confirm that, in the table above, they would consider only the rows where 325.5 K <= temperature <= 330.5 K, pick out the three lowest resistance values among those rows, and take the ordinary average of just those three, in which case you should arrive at 17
